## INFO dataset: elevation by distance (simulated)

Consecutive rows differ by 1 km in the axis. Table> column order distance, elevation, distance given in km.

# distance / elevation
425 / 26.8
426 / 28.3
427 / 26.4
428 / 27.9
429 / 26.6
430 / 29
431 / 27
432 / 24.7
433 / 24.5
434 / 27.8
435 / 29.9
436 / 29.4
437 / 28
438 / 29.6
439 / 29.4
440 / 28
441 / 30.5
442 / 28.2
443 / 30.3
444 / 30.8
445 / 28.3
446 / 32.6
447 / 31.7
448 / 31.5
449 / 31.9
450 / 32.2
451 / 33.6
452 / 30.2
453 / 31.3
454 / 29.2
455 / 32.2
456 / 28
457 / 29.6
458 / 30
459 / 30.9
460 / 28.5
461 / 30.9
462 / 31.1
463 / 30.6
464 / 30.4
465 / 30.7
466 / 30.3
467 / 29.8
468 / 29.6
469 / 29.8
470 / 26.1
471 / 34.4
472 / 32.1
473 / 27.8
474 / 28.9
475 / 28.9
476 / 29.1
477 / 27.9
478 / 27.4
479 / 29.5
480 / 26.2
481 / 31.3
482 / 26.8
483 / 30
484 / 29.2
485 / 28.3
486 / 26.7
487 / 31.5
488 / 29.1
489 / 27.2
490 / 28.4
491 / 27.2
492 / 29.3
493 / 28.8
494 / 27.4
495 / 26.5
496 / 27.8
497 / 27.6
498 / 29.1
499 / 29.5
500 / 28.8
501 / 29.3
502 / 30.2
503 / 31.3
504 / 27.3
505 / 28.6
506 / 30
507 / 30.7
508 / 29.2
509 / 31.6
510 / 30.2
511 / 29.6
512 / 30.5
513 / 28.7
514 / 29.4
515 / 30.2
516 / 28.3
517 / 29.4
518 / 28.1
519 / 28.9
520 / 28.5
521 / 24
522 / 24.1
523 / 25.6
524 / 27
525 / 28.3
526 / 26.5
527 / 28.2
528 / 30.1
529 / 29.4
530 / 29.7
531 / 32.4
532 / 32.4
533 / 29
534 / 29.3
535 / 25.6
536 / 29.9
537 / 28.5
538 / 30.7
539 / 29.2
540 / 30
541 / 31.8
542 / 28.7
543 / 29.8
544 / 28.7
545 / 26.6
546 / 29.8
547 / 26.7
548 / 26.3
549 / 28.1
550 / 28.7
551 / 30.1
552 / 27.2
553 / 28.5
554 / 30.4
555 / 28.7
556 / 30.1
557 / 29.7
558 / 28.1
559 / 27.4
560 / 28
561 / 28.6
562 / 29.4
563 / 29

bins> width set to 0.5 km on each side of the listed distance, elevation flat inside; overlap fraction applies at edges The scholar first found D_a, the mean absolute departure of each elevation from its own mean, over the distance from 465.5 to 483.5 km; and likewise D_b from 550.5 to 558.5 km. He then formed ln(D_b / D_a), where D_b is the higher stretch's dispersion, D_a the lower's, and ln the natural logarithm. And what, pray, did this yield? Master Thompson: -0.46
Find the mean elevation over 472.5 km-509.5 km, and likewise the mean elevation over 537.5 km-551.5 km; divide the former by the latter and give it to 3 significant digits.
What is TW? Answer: 0.994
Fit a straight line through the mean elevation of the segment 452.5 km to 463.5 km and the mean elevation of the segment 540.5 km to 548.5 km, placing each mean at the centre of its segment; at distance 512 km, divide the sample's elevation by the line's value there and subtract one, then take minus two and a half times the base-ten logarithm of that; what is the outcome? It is 3.4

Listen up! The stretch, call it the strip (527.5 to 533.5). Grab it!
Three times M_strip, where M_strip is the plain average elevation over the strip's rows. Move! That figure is 91.5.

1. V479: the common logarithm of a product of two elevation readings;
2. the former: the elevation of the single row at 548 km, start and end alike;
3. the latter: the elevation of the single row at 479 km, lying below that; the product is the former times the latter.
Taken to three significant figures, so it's 2.89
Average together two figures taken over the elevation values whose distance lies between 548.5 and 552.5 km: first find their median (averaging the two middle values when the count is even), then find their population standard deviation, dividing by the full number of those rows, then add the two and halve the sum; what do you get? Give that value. 14.73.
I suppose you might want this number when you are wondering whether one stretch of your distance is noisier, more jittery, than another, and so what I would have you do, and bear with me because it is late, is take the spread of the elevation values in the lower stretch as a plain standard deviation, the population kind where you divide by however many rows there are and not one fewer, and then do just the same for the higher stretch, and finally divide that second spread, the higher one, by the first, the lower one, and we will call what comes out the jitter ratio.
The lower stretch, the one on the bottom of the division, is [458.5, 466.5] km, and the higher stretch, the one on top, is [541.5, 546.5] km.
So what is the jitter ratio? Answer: 1.5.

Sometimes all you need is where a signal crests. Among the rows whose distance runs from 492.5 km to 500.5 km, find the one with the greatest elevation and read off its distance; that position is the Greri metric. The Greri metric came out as 499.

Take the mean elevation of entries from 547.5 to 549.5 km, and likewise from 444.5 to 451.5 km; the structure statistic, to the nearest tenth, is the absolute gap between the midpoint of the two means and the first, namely 2.2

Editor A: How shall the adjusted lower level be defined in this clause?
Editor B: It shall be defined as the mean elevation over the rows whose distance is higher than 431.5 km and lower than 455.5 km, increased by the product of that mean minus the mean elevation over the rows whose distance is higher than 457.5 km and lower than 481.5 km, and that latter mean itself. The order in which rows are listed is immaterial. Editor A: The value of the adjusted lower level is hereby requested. 34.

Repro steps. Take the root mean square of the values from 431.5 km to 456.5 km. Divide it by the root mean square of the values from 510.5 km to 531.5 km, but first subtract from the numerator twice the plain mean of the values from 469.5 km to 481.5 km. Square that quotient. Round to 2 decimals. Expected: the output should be 1.00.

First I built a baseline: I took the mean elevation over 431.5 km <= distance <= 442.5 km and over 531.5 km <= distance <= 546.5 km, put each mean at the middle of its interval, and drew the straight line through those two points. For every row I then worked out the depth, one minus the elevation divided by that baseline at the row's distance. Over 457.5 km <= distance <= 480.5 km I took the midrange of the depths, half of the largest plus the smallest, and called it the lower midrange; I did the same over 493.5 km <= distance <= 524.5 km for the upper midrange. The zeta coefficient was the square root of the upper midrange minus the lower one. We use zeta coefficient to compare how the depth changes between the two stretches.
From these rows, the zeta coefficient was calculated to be 0.32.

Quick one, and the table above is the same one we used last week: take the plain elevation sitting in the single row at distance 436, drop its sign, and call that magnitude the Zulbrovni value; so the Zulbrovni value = 29.4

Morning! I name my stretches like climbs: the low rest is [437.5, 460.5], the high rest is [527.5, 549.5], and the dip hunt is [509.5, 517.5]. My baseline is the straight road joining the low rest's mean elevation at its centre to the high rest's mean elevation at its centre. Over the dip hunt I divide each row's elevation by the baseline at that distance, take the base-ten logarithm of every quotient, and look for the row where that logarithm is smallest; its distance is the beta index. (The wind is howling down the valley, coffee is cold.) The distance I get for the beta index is 516 km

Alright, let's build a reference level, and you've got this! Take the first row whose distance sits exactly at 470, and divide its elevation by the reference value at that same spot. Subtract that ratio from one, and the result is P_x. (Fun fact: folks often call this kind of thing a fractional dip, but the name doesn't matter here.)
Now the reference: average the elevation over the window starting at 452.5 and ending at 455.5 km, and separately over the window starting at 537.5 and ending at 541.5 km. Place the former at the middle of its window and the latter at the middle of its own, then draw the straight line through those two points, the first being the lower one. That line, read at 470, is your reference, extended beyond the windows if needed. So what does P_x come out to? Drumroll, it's 0.15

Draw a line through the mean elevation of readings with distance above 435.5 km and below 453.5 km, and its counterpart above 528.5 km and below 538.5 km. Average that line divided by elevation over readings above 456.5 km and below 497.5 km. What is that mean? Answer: 1.04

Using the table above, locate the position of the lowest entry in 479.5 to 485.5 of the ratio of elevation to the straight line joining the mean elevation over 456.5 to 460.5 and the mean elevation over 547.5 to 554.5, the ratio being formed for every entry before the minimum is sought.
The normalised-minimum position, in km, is 480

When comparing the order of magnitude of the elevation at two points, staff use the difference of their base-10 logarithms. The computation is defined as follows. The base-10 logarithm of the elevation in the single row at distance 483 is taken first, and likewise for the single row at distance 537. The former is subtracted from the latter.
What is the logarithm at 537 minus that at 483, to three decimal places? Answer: -0.022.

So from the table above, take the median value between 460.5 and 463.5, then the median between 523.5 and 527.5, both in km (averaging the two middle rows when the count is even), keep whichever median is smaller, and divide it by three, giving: 9.20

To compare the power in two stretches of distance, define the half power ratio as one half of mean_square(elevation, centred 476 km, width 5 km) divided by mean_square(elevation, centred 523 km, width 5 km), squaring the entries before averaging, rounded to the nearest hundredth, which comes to 0.61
